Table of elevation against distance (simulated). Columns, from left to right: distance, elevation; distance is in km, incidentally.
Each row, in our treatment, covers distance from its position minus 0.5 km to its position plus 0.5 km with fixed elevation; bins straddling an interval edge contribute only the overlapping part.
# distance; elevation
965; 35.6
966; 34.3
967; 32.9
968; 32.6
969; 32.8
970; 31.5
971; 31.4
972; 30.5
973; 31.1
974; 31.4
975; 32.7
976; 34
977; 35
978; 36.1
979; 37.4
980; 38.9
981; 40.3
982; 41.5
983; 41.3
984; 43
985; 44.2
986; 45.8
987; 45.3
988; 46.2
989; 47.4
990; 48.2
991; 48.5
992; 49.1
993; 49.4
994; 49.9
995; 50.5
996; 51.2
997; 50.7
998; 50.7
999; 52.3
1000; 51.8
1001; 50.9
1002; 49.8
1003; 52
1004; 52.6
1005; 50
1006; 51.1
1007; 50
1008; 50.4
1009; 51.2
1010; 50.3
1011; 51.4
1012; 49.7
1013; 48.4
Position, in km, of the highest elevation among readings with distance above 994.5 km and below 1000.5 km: 999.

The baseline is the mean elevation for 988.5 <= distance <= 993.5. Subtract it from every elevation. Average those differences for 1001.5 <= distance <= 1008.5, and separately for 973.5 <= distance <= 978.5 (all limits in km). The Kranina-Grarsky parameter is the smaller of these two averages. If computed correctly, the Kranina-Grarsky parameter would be -14.7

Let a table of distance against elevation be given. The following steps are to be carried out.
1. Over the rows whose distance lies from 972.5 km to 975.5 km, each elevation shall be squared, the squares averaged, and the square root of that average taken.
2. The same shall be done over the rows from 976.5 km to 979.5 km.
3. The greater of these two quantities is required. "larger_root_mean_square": 36.2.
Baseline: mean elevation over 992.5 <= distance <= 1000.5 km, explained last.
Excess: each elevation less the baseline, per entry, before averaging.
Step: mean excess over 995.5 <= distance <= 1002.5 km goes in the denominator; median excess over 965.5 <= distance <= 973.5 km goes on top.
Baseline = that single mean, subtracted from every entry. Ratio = -77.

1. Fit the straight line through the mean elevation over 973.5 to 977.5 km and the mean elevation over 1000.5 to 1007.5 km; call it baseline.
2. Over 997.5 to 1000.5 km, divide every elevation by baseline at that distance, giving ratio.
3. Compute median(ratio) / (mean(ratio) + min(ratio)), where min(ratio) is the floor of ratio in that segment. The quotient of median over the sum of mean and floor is 0.500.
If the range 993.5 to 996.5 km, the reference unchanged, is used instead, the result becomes 0.500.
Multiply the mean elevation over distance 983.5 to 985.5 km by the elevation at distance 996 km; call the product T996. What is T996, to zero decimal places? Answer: 2232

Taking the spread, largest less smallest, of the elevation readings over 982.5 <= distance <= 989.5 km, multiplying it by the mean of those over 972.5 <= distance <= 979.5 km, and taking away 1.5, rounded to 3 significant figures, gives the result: 206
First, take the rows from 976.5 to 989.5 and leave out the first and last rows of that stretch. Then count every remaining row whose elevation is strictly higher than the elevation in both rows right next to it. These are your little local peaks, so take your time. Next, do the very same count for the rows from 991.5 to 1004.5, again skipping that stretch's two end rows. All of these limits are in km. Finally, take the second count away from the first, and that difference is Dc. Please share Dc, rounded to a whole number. 0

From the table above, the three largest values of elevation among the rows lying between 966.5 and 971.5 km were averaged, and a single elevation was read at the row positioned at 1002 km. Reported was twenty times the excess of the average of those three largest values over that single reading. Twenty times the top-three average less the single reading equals -341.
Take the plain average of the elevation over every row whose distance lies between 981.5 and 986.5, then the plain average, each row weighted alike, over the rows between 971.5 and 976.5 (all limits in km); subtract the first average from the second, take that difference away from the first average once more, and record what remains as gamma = 54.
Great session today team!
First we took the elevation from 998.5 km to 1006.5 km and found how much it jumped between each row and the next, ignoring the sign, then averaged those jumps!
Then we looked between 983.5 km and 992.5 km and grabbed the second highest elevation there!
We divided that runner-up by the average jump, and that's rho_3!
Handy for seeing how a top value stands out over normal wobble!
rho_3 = 37.7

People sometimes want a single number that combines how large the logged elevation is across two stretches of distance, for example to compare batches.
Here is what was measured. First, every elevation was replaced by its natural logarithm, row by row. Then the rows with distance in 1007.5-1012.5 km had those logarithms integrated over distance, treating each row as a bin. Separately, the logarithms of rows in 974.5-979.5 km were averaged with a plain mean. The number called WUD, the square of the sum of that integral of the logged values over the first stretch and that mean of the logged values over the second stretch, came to 537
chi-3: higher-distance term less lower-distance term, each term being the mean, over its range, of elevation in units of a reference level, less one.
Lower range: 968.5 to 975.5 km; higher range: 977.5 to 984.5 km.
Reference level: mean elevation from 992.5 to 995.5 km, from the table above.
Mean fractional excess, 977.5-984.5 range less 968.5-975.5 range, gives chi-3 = 0.16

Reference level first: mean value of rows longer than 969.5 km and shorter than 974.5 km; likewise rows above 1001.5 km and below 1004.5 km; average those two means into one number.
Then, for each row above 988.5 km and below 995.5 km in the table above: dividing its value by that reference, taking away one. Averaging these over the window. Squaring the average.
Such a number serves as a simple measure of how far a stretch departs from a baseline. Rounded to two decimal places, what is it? 0.03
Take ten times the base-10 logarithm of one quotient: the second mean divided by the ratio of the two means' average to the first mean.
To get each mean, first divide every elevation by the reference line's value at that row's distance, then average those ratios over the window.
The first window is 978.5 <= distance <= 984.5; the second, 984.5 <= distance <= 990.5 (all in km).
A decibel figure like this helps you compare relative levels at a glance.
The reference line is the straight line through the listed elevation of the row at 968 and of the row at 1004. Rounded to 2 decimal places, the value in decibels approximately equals 0.15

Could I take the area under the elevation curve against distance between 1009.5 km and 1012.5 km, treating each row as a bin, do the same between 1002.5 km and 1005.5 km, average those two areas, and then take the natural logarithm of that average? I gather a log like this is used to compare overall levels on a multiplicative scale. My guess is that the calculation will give 5.03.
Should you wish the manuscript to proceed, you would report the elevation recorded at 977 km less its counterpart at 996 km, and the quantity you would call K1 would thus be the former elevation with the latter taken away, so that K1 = -16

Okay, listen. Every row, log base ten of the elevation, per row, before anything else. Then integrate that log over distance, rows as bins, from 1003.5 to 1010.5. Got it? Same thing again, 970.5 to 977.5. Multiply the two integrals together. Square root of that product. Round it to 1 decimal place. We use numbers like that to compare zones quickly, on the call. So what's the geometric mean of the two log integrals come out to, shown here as 11.2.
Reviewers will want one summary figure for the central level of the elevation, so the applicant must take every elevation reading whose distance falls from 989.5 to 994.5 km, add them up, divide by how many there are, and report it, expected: 49.0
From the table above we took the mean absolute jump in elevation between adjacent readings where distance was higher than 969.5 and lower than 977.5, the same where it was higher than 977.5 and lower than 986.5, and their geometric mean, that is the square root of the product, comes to 1.00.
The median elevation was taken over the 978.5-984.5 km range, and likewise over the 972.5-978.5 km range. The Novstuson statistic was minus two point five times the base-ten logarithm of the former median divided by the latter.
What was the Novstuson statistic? -0.2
